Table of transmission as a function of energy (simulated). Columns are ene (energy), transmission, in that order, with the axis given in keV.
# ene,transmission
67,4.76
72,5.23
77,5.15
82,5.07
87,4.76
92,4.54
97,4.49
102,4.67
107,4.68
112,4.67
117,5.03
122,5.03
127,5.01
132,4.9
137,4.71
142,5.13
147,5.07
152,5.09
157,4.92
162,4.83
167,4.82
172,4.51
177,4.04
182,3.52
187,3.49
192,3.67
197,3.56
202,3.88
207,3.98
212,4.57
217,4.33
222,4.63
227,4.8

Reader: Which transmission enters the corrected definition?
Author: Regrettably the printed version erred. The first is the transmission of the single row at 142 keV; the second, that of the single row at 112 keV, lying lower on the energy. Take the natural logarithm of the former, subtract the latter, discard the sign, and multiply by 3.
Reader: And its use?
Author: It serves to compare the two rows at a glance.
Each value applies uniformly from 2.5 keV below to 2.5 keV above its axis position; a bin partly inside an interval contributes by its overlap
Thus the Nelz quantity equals 9.1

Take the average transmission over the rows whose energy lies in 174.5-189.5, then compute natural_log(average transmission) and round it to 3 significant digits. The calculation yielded 1.30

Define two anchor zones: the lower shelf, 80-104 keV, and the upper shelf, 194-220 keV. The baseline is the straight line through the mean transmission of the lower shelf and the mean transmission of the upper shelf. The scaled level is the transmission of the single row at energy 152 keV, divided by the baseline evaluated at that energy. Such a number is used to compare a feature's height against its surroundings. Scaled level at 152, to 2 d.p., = 1.16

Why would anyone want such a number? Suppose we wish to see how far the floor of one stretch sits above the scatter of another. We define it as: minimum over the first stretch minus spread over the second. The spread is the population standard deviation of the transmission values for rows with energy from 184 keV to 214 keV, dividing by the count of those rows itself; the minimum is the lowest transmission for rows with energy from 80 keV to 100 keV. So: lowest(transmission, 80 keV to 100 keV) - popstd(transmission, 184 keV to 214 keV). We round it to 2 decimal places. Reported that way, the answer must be 4.13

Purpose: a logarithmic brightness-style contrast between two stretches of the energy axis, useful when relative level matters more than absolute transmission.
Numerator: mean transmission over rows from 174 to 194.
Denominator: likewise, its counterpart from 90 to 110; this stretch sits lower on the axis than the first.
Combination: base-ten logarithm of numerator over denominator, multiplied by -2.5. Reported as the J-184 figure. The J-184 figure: 0.24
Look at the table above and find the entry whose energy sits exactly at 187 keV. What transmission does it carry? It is 3.49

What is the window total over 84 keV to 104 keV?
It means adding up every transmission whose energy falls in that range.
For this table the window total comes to 18.5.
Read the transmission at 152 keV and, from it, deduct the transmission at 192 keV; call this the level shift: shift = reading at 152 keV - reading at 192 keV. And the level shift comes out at 1.4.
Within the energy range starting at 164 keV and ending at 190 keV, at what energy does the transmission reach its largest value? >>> 167 keV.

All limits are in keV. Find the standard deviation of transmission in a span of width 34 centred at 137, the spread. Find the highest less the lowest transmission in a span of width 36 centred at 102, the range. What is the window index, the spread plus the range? 0.7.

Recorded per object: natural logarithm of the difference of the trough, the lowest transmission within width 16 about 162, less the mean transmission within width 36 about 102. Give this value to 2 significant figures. -2.1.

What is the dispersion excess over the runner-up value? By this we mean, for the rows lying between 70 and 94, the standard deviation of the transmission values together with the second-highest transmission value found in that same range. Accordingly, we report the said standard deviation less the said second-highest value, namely -4.9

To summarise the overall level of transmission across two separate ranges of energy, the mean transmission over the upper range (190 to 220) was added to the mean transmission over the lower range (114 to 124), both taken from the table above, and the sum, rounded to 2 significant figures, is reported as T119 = 9.0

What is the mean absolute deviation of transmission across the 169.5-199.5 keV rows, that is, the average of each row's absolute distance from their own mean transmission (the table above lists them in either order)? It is 0.32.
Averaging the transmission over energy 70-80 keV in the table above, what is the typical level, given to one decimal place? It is 5.2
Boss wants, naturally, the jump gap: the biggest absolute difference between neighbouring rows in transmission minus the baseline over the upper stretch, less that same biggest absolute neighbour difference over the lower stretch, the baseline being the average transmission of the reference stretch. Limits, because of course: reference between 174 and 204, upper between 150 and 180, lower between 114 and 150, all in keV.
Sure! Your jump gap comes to 0.05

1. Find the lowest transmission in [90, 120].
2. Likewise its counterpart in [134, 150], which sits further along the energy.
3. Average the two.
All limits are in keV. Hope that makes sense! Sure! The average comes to 4.60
